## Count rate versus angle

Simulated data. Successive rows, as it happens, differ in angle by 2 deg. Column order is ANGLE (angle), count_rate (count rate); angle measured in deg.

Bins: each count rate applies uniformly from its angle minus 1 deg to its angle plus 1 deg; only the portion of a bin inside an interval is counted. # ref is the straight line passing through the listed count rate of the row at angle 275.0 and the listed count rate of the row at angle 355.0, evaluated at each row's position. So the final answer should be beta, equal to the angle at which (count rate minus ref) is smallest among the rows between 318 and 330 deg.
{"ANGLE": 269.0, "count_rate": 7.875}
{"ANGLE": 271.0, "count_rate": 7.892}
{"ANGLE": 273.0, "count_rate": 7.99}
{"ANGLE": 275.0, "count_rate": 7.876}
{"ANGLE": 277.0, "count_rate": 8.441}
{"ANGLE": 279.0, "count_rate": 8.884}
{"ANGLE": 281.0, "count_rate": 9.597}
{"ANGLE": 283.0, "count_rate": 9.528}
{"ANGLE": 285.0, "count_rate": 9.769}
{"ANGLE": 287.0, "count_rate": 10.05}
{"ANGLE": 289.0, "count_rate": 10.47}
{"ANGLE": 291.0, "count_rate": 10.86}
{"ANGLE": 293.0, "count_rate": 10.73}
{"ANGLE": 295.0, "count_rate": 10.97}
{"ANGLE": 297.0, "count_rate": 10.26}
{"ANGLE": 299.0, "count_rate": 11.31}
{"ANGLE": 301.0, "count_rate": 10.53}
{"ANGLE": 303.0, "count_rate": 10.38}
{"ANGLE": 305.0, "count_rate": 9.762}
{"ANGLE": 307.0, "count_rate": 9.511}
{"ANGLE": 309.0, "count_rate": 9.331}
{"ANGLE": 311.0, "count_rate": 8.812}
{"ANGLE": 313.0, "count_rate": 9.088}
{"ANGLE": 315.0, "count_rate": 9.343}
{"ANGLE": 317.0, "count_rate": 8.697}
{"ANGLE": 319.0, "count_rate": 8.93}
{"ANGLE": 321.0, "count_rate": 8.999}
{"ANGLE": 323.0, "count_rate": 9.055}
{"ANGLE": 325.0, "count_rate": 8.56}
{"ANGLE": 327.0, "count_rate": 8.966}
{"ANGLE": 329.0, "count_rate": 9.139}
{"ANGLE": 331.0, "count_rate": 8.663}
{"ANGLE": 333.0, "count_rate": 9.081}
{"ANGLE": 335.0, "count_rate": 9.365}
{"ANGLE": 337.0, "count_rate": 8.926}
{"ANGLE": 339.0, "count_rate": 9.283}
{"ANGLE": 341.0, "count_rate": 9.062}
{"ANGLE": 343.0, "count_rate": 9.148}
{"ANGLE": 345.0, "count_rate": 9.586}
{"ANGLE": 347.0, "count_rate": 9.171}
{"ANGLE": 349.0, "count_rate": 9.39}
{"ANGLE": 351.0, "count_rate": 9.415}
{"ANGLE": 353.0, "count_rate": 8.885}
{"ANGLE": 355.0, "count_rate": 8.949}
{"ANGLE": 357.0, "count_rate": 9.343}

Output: 325.0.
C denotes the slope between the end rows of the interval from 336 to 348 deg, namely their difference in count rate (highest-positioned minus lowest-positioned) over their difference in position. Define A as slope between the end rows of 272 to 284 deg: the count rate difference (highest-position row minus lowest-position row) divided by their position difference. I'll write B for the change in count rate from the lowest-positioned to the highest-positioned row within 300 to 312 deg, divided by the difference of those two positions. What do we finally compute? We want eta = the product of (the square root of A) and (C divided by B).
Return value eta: -0.06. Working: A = 0.15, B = -0.17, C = 0.02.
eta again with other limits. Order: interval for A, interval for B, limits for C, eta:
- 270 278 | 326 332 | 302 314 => 0.52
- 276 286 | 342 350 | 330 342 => 0.40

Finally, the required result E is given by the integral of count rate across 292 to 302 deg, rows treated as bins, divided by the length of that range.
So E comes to 10.8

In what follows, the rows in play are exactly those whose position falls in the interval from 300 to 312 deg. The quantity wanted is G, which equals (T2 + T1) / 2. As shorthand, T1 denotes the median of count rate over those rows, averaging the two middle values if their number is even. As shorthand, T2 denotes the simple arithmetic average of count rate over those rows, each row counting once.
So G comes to 9.7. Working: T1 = 9.64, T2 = 9.7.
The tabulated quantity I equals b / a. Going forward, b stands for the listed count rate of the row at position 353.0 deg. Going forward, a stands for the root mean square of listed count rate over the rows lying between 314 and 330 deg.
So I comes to 1.0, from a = 9.0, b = 8.885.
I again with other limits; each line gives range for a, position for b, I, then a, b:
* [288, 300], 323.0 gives 0.8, 10.8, 9.055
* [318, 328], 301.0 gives 1.2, 8.9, 10.53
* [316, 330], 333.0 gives 1.0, 8.9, 9.081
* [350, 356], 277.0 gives 0.9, 9.1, 8.441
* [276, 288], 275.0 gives 0.8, 9.4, 7.876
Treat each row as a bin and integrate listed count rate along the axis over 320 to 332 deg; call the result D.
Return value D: 107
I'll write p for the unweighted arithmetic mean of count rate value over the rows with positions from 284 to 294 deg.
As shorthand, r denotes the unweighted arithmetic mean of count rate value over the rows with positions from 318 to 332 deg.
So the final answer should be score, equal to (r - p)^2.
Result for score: 2.2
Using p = 10.4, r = 8.9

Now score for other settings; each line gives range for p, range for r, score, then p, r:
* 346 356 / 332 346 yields 0.0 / 9.2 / 9.2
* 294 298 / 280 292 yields 0.3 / 10.6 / 10.0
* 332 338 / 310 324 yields 0.0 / 9.1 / 9.0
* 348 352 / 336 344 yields 0.1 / 9.4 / 9.1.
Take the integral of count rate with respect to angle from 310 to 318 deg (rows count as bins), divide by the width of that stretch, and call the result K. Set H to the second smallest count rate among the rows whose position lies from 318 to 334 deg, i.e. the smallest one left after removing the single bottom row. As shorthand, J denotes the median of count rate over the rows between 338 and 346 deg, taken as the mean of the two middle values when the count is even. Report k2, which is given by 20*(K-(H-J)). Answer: 191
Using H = 8.663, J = 9.2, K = 9.0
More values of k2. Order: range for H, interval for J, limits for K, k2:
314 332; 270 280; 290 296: 204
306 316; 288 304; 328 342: 212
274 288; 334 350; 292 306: 227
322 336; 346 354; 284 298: 221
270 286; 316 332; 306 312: 205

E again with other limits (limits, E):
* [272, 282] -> 8.6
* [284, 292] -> 10.3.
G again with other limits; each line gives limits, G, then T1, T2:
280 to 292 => 10.0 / 9.91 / 10.0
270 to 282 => 8.3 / 8.22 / 8.4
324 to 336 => 9.0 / 9.02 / 9.0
